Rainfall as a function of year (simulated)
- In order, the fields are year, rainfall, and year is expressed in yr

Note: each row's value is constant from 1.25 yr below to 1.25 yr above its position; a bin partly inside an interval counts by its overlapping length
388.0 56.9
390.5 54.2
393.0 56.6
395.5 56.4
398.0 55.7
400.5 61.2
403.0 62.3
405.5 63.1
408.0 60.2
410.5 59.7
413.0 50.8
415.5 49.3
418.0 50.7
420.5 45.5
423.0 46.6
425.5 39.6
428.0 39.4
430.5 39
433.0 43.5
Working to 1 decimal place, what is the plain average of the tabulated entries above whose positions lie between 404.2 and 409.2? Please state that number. 61.7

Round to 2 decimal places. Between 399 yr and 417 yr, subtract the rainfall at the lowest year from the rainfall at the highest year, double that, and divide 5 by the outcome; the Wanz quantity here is -0.21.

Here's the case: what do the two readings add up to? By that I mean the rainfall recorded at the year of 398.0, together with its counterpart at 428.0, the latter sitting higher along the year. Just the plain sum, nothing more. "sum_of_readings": 95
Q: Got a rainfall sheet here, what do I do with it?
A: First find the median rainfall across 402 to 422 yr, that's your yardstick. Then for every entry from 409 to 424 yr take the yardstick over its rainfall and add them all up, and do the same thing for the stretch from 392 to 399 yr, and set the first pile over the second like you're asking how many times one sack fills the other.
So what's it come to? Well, 2.2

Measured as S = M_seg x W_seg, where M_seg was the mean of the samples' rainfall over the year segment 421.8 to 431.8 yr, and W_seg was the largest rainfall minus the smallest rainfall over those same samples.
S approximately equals 313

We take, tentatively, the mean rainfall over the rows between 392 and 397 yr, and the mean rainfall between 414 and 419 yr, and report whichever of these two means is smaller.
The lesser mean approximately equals 50.0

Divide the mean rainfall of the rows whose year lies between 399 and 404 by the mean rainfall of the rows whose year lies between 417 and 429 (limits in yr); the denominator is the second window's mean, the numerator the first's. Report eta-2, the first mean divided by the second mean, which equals 1.39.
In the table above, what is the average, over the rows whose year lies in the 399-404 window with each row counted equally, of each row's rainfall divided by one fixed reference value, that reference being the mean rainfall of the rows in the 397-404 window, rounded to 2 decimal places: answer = 1.03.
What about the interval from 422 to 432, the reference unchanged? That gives 0.69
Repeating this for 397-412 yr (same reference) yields 1.01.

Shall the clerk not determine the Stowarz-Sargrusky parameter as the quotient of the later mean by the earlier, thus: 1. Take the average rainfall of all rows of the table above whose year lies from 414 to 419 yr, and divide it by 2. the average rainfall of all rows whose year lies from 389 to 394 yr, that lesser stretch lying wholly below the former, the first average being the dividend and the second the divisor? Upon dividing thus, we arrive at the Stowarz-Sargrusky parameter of 0.90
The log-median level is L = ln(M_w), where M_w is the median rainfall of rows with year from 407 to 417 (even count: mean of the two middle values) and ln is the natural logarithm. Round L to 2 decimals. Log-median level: 4.01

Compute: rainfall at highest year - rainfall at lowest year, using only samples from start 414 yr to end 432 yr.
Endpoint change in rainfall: -10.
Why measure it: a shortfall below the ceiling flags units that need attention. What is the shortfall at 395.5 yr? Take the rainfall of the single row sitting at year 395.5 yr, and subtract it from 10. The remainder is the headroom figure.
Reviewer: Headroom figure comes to -46.4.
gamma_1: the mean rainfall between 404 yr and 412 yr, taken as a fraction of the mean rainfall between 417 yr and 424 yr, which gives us 1.28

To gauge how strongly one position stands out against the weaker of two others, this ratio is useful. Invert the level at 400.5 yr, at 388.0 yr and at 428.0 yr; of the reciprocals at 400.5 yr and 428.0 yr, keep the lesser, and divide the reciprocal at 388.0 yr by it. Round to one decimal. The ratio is 1.1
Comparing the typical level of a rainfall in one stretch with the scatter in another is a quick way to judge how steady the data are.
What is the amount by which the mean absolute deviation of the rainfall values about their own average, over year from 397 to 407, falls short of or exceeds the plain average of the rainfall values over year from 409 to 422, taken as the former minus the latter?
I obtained -49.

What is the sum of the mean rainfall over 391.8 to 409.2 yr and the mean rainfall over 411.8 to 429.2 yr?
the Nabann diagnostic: 105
